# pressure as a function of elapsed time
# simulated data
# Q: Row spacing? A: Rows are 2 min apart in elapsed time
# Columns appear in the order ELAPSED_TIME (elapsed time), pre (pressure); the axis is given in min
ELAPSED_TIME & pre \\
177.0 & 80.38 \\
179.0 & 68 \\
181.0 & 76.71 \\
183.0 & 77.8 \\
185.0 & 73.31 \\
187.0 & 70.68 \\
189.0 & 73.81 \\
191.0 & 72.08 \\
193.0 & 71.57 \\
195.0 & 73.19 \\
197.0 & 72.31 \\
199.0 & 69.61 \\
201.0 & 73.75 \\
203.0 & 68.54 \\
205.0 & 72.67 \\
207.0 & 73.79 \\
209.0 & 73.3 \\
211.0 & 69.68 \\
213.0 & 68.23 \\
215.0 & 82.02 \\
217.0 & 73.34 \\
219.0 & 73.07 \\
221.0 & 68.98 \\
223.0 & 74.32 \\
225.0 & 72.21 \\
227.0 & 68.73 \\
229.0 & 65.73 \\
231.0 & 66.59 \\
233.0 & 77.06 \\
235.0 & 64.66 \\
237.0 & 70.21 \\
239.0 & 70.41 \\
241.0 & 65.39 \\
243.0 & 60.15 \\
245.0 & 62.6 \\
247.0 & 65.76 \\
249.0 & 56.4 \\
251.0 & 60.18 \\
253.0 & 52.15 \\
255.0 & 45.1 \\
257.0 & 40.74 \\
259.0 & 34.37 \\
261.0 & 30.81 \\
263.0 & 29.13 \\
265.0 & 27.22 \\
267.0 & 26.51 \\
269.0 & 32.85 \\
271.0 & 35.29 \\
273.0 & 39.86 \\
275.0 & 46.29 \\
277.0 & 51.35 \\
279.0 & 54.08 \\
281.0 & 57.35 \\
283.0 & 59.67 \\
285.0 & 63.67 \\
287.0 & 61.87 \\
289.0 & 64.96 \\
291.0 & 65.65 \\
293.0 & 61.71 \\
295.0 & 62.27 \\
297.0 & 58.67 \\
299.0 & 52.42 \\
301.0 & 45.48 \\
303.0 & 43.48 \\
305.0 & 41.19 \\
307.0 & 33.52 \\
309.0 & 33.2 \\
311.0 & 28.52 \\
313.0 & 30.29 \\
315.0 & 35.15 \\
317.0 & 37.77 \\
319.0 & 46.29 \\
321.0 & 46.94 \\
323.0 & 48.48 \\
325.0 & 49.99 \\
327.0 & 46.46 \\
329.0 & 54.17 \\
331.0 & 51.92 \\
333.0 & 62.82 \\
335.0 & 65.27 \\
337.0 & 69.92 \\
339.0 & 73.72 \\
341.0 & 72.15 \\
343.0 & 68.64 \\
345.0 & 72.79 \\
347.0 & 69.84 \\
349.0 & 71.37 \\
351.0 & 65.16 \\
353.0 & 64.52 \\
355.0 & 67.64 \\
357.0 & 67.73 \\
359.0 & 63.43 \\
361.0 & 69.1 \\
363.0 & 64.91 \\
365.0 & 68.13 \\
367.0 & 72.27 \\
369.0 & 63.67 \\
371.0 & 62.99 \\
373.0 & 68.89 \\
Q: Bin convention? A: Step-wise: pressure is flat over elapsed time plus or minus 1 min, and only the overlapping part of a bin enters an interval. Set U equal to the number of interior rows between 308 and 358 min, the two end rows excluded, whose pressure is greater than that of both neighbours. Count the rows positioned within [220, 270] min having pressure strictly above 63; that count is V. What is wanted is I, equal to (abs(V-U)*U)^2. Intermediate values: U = 5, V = 12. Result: 1225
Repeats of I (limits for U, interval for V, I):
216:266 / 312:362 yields 2025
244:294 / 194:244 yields 6400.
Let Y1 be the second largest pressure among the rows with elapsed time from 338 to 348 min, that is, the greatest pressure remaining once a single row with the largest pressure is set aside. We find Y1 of 72.79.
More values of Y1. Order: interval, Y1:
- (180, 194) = 76.71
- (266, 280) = 51.35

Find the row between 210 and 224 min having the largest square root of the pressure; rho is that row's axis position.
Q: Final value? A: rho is 215.0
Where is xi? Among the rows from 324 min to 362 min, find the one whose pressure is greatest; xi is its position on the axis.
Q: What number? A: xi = 339.0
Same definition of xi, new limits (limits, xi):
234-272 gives 239.0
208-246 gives 215.0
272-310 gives 291.0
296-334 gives 333.0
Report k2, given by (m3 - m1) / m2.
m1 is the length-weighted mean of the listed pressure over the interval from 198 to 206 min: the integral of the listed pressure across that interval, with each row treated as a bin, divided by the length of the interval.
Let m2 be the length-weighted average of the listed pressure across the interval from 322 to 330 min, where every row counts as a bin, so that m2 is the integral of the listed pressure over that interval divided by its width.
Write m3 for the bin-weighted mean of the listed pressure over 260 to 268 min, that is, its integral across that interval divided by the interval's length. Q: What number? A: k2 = -0.86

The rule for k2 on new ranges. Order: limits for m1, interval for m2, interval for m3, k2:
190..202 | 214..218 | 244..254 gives -0.16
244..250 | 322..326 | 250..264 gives -0.40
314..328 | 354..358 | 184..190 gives 0.42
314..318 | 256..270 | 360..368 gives 1.02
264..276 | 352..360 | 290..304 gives 0.32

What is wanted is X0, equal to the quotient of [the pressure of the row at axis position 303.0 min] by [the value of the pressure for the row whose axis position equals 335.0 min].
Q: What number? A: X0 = 0.7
